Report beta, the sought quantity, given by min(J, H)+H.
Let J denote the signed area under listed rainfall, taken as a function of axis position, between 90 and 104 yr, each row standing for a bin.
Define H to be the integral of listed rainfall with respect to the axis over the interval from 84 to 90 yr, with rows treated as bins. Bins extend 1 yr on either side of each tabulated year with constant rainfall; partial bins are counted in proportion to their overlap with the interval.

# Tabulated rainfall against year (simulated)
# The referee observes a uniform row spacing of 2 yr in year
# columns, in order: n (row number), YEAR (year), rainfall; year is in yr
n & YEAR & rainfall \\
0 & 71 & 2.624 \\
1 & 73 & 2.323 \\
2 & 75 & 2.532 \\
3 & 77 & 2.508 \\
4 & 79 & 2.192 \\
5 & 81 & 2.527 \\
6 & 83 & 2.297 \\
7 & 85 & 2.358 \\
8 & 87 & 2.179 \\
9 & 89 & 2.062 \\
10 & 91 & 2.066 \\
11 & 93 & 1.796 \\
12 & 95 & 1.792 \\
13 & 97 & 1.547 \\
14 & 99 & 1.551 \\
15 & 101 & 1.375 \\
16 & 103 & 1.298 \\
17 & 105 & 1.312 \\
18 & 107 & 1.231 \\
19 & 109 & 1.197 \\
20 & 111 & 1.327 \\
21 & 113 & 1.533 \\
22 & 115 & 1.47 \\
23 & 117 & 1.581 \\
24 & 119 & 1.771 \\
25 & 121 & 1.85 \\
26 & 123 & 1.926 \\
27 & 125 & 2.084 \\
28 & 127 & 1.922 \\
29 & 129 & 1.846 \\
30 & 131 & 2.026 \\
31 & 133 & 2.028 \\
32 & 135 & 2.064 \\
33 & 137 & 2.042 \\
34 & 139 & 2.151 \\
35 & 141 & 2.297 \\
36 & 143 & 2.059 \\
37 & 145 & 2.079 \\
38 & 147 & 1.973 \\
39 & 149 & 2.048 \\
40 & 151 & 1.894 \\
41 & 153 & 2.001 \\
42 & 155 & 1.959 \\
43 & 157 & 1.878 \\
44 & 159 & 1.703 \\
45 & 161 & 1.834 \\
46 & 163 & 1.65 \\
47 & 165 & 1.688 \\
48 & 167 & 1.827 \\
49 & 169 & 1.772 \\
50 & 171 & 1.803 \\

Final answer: 26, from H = 13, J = 23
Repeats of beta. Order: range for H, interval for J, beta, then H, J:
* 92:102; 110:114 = 22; 16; 6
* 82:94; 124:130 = 37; 26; 12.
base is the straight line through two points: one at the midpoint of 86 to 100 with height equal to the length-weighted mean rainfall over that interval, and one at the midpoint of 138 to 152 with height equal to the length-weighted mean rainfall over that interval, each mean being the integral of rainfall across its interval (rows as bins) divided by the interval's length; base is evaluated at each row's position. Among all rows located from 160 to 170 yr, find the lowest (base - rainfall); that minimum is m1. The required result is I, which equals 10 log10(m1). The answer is -5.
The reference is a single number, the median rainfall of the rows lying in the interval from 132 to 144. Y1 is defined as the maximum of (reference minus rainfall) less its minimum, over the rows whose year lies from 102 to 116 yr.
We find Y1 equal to 0.34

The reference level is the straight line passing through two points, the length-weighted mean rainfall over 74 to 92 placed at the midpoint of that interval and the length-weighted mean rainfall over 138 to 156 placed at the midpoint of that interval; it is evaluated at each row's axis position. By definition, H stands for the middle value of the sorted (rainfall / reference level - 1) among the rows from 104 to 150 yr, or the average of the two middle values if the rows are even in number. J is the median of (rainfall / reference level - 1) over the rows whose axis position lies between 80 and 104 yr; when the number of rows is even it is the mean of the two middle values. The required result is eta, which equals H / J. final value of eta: 0.6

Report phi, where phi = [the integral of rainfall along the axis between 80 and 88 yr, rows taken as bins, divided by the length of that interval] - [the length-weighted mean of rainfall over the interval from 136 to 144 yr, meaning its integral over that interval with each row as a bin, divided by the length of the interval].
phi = 0.2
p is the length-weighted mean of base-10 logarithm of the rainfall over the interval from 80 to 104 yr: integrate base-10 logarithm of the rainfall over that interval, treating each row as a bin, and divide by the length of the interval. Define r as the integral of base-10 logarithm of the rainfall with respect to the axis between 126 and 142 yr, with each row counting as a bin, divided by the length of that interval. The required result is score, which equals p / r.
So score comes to 0.9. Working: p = 0.270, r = 0.31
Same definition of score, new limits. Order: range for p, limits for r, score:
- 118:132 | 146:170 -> 1.1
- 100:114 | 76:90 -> 0.3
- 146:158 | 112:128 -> 1.2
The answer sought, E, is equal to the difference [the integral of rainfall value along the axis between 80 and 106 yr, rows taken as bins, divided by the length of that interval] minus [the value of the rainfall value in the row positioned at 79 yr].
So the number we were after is -0.3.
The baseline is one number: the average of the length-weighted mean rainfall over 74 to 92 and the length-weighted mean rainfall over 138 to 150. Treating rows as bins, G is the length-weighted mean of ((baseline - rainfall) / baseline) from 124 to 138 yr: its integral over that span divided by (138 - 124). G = 0.09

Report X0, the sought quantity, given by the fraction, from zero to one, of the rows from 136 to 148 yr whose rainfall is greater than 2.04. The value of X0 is 0.83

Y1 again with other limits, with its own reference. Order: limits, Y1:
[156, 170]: 0.23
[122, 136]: 0.24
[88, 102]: 0.69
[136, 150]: 0.32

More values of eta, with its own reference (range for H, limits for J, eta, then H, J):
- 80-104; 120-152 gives 4.8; -0.15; -0.031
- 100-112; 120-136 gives 5.9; -0.41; -0.070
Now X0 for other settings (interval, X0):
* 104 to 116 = 0.00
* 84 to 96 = 0.67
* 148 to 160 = 0.17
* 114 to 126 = 0.17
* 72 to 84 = 1.00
